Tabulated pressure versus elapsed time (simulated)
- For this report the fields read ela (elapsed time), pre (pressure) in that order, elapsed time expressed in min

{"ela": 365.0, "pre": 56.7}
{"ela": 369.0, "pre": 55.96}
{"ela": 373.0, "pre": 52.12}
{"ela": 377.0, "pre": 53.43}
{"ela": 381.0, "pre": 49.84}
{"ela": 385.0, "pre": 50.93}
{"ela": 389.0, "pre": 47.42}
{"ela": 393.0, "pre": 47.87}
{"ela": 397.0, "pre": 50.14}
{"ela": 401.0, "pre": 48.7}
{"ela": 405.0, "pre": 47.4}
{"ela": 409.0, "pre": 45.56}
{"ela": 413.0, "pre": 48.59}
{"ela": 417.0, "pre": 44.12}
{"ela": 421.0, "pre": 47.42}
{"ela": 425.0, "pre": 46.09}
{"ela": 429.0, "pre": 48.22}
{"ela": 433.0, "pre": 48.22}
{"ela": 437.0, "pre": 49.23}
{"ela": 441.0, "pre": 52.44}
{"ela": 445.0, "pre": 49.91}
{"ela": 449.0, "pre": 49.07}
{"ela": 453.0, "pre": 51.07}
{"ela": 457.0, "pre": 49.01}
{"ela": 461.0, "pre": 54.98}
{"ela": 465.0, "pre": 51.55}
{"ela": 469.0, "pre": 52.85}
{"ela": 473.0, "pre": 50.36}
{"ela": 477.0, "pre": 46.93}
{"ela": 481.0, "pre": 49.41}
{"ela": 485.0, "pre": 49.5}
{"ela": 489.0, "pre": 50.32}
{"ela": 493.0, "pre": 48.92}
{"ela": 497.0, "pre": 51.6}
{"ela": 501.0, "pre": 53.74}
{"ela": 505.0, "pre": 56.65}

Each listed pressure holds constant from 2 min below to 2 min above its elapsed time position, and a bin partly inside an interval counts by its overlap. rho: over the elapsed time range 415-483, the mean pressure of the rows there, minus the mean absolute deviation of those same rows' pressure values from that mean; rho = 47.5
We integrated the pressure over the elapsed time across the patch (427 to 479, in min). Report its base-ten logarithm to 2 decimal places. 3.42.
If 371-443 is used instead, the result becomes 3.55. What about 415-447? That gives 3.19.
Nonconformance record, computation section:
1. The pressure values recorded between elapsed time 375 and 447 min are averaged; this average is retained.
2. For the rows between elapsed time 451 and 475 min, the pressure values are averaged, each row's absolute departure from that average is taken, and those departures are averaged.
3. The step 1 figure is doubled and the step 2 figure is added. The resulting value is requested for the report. 99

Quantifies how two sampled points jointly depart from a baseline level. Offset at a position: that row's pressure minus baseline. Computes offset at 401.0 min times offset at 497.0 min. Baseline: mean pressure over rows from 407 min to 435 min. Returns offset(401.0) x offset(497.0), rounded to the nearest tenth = 8.5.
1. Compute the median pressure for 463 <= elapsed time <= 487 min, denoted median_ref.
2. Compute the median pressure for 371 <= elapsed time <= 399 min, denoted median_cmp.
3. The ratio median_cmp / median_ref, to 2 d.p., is 1.00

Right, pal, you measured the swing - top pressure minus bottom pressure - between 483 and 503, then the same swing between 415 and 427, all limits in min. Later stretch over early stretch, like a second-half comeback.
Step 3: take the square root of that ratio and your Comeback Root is 1.21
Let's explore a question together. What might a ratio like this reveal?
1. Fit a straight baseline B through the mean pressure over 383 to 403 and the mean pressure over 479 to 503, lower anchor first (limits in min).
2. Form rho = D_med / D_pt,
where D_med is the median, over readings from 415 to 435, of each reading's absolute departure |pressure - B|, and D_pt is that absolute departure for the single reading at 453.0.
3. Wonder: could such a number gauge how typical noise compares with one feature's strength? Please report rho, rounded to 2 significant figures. 1.9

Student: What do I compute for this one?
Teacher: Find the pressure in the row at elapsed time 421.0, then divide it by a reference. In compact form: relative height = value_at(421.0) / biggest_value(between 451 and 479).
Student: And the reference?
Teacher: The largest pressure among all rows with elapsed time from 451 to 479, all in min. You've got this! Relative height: 0.86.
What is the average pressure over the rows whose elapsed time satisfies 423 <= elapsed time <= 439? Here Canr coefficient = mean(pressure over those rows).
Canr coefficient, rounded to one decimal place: 47.9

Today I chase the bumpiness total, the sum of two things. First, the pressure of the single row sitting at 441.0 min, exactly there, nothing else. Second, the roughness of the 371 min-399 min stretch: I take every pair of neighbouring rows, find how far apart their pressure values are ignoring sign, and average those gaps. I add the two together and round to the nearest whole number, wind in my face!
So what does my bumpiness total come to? 54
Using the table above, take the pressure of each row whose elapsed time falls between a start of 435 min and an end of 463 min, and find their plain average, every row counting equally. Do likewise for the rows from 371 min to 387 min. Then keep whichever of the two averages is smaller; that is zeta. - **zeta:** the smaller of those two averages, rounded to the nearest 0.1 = 50.8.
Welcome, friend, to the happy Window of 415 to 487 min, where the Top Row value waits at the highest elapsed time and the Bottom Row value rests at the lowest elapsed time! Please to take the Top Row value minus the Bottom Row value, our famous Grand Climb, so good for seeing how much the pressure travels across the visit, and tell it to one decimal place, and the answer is 5.4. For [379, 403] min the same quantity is -1.1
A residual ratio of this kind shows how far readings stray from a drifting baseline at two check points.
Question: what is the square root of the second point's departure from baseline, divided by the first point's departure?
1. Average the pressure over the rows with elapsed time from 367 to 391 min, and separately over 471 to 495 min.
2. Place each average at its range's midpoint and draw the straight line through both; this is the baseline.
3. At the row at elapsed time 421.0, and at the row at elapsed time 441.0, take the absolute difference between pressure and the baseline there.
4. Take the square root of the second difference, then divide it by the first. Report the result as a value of 0.46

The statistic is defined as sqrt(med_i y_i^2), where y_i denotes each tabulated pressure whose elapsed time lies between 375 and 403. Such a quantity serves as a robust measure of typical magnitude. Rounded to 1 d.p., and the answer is 49.8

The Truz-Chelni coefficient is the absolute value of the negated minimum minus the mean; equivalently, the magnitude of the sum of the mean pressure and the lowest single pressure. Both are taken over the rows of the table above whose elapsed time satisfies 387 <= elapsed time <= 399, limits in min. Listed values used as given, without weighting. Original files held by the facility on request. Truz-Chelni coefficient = 96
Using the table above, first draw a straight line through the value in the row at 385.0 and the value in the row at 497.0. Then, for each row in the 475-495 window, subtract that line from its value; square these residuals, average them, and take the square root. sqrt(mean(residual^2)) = 2.75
